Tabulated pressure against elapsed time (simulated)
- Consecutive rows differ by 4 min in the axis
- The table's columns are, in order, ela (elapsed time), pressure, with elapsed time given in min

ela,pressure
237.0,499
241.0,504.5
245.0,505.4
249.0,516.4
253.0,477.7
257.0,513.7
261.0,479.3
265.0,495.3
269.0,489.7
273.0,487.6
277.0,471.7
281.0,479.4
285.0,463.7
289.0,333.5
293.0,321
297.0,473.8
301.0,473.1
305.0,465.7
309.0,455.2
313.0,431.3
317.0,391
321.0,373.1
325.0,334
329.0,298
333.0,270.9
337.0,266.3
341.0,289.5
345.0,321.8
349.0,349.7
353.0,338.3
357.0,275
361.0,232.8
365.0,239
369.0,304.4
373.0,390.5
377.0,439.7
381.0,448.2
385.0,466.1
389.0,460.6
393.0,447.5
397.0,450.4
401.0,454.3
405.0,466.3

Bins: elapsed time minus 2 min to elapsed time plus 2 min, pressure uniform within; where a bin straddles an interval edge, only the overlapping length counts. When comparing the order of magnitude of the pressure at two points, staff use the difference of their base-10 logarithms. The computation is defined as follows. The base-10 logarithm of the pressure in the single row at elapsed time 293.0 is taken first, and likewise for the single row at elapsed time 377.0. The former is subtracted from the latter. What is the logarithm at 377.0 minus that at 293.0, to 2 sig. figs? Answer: 0.14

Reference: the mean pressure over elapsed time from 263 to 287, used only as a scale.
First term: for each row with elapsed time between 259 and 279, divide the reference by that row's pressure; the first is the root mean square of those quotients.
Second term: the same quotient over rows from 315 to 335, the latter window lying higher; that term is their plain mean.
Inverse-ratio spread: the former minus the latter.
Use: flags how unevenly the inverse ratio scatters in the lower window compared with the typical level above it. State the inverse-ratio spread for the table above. -0.5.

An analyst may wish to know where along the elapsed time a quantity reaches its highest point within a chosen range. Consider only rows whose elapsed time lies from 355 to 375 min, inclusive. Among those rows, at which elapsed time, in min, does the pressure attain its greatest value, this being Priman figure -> 373.0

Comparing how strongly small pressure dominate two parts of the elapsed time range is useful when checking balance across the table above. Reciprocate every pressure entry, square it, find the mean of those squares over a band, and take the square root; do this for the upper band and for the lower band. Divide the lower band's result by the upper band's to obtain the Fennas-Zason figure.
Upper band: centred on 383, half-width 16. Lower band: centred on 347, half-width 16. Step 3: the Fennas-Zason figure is 1.4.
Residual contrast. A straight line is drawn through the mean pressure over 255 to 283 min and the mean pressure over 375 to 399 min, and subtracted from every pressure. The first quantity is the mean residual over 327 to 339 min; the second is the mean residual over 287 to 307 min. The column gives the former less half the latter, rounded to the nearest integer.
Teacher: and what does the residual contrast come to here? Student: -157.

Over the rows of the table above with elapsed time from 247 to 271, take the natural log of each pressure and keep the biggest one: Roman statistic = 6.25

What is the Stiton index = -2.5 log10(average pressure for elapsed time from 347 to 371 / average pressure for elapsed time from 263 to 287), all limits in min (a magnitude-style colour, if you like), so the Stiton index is 0.55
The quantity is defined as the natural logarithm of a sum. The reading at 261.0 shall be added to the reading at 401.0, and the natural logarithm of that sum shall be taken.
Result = 6.84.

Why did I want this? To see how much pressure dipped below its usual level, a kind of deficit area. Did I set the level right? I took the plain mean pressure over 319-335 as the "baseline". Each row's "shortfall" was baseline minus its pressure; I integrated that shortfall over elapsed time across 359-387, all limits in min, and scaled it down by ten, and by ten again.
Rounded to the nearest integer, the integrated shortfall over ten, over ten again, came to -12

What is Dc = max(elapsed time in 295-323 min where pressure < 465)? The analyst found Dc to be 321.0 min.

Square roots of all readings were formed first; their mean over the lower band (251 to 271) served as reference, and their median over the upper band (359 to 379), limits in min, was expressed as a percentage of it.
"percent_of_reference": 79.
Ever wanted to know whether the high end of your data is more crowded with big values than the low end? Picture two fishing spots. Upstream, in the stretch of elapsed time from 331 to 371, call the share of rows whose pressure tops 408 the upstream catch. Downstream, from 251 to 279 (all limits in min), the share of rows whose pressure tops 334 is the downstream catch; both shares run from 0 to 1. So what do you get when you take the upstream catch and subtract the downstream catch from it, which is -1.0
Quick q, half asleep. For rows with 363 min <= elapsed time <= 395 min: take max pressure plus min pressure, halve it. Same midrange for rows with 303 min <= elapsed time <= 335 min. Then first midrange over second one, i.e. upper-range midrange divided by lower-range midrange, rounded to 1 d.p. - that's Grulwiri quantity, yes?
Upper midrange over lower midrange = 1.0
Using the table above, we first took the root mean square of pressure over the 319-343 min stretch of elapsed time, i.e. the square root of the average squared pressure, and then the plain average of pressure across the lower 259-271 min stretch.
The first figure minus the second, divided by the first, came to -0.59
